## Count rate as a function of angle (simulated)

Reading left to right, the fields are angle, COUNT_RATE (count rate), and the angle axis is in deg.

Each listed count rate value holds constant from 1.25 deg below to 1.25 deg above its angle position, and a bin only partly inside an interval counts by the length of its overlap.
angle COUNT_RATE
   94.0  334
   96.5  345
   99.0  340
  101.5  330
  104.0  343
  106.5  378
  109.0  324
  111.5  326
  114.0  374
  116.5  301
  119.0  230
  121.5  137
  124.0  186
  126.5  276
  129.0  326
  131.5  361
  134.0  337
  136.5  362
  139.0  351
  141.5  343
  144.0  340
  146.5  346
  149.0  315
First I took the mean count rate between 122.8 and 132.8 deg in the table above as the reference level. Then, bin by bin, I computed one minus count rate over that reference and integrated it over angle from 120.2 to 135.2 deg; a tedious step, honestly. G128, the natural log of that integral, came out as -0.1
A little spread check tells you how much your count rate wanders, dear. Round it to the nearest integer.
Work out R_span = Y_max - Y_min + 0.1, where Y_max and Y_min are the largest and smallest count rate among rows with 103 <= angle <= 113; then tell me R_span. 54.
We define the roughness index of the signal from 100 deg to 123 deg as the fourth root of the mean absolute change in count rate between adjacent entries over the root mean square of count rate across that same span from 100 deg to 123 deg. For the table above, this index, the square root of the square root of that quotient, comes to 0.63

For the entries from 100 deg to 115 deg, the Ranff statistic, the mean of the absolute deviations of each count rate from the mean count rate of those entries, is 20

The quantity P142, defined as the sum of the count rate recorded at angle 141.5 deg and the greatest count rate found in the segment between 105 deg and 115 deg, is 721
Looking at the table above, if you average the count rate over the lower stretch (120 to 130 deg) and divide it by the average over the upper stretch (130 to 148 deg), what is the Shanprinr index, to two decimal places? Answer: 0.66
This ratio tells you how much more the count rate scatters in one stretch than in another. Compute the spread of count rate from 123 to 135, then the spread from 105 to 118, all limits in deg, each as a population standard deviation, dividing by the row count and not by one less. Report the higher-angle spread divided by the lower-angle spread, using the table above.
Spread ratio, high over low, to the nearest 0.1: 2.1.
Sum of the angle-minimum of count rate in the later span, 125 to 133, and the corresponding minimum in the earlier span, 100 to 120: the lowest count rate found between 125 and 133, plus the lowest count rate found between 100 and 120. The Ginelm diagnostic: 506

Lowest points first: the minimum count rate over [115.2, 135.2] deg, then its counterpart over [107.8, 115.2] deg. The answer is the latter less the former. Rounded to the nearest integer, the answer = 187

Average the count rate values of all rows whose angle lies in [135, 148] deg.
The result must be 348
